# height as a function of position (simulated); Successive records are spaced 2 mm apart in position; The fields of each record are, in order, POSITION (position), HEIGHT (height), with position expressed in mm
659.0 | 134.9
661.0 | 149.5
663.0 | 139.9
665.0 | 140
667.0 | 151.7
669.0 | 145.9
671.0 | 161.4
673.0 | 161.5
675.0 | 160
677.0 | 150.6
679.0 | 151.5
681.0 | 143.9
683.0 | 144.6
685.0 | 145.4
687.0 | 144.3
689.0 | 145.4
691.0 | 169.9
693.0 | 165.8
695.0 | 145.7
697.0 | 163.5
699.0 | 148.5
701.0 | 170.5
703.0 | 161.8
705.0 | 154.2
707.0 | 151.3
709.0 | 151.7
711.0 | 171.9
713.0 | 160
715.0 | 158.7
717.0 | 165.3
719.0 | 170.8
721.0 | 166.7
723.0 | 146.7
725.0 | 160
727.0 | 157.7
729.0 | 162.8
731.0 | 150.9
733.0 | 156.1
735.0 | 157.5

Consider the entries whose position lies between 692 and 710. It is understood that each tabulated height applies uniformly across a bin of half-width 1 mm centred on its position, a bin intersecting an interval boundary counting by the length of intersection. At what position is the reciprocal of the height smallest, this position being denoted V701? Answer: 701.0 mm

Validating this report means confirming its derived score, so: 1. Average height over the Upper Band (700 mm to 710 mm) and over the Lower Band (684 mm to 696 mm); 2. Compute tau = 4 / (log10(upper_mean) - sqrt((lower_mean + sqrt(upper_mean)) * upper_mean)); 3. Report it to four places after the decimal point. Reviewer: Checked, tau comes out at -0.0251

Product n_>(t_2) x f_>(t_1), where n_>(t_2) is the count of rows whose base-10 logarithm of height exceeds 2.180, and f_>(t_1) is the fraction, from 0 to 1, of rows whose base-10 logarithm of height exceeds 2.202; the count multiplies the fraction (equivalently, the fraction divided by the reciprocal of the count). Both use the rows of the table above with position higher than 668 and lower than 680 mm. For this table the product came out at 2.0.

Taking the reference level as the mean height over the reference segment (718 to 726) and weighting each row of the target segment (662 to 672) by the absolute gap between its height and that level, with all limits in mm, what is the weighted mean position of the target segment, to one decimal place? 665.6 mm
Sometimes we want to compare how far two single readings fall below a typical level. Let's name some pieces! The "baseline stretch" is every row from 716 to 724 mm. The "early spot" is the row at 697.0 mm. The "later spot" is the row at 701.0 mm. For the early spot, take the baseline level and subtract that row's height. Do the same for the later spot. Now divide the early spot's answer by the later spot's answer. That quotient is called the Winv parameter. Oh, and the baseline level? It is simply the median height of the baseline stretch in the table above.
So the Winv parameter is -0.6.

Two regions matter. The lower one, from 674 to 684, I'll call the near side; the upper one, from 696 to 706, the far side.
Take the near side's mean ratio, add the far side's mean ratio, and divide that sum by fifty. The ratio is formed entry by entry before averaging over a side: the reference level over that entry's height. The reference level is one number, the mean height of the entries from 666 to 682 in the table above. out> 0.0397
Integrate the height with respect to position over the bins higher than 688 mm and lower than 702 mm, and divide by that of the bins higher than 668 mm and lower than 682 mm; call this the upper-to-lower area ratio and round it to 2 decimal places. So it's 1.03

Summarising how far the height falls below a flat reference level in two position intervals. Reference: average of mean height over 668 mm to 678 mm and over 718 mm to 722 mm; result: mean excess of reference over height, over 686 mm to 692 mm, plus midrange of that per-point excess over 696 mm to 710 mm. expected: 11.9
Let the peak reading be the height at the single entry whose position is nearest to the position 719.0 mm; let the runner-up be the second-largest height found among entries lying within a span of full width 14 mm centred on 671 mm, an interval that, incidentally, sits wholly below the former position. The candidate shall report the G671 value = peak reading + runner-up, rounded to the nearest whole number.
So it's 332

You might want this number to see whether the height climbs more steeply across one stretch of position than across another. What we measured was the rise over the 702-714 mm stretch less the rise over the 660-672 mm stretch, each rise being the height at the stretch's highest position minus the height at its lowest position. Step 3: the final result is -14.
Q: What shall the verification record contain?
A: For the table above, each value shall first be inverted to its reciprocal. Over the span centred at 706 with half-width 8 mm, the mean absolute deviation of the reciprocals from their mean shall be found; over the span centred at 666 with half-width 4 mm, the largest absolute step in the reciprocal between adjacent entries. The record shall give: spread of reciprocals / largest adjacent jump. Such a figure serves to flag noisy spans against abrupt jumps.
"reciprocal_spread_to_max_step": 0.52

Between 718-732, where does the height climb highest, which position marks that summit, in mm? 719.0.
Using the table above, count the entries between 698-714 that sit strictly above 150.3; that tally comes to 7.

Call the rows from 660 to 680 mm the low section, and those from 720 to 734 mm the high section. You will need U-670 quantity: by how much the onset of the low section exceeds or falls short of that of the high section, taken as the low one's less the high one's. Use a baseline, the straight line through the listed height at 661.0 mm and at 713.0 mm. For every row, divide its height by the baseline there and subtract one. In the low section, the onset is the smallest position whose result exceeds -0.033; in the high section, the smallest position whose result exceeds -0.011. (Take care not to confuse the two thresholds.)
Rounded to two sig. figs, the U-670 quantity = -60 mm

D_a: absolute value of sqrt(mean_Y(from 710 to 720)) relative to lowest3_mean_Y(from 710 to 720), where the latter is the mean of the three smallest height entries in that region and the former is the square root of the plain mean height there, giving 0.080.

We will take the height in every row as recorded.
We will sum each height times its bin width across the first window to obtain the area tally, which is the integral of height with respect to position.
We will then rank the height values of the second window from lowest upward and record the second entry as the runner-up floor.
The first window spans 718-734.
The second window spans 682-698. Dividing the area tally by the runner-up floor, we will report 17.6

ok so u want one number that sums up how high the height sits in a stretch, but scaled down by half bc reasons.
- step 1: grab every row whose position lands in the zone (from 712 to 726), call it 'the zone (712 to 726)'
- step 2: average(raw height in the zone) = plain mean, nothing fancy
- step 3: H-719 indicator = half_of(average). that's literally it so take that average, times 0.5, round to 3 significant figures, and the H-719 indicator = 80.6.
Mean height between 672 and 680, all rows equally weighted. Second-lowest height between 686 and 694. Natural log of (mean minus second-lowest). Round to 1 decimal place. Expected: 2.4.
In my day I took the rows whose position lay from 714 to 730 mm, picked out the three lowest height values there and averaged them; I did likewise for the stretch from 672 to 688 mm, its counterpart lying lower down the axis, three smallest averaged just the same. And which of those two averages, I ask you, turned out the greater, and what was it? 154.4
